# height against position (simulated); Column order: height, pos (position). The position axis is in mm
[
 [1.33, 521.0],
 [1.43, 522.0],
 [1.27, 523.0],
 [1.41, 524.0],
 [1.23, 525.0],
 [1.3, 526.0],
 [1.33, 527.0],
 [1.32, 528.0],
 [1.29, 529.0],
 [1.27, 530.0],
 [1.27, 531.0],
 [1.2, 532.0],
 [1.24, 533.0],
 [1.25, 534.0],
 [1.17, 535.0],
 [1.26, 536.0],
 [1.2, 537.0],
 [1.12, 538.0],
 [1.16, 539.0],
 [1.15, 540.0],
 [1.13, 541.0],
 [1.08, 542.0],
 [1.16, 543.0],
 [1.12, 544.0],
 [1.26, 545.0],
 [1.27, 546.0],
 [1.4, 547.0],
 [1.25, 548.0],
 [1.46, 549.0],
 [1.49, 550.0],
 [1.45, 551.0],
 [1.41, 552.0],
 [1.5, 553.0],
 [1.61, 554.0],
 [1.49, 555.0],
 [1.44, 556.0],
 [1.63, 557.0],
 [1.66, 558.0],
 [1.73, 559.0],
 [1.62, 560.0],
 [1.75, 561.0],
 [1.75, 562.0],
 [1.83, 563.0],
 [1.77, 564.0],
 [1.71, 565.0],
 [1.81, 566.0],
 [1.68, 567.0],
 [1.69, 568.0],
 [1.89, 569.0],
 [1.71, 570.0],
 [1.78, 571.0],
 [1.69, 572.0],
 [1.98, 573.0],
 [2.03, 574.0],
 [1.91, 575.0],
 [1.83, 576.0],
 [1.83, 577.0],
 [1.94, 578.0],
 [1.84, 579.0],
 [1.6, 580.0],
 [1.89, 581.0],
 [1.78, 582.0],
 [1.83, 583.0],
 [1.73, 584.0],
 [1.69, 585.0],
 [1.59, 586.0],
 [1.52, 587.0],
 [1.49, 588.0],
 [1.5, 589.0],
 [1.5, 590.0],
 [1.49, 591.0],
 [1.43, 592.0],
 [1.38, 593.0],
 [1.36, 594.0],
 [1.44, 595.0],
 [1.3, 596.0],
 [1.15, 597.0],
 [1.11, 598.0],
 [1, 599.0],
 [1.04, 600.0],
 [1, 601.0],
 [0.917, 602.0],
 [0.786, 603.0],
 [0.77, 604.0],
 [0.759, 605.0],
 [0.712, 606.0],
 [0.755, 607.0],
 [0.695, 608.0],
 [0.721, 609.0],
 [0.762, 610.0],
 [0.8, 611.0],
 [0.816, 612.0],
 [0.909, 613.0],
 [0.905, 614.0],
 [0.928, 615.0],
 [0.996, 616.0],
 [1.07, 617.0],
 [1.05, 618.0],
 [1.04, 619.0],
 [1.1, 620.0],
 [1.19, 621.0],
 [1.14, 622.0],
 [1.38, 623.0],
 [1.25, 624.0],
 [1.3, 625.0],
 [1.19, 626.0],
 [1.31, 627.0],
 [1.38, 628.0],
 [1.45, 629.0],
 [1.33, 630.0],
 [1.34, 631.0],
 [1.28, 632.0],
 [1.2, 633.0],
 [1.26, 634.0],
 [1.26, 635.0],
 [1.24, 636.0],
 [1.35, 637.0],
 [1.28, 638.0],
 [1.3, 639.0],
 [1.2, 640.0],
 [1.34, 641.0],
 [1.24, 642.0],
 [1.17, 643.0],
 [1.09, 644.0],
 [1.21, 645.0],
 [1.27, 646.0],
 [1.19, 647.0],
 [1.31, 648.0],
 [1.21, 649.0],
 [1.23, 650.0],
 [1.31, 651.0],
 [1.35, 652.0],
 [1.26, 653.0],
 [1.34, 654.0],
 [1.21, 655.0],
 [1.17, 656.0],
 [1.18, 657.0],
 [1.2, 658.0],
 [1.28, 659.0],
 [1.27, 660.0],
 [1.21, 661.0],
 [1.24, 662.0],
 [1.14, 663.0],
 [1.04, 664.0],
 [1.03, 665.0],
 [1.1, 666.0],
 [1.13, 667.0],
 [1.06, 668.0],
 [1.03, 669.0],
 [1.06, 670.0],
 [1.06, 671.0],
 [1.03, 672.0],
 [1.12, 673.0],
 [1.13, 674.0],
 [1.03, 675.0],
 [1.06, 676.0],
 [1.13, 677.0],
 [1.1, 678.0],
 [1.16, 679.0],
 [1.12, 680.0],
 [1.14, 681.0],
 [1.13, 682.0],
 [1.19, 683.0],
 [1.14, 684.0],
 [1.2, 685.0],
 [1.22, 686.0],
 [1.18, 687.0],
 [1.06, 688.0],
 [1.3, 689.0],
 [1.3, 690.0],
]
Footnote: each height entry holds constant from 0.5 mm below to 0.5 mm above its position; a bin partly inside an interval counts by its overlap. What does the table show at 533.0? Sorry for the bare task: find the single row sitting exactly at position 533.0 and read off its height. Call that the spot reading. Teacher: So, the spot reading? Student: 1.24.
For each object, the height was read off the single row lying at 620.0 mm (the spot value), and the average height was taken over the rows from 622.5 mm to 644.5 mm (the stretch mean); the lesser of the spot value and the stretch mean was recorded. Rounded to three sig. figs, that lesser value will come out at 1.10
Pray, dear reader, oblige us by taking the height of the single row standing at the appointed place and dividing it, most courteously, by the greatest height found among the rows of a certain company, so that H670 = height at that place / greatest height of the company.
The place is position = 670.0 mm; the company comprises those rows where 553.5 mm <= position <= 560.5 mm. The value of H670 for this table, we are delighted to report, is 0.613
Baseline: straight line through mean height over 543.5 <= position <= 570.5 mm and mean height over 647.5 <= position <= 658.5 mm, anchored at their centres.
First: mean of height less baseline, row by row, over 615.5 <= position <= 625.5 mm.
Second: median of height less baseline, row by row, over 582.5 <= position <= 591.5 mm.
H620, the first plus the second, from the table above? -0.2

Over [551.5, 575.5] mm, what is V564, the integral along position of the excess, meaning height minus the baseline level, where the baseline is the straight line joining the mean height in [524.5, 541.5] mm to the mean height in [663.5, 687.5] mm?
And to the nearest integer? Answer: 12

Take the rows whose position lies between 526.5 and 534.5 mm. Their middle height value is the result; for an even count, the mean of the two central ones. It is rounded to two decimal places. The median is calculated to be 1.27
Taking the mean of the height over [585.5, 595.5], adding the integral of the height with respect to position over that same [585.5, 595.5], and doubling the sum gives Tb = 32.3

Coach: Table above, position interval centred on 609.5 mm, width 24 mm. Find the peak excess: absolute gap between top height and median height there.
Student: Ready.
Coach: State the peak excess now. 0.28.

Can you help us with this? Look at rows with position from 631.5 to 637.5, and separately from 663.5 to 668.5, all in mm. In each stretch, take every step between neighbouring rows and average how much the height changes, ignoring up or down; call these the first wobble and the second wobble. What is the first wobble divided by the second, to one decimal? 1.2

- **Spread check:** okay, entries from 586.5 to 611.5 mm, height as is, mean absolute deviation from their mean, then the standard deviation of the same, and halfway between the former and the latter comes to 0.30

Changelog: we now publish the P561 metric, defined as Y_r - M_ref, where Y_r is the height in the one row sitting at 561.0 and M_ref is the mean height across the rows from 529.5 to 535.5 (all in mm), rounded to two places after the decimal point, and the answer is 0.52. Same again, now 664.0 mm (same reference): -0.19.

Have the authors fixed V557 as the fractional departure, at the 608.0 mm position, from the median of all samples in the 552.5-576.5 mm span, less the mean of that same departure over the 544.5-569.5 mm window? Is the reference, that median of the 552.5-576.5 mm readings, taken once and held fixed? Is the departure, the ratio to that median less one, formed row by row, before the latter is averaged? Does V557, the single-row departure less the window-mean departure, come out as -0.52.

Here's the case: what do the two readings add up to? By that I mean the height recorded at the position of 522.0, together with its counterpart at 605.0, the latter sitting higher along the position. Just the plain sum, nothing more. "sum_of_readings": 2.19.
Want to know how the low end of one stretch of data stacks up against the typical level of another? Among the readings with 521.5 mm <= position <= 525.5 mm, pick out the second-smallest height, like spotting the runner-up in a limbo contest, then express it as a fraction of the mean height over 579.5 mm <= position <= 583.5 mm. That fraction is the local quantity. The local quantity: 0.7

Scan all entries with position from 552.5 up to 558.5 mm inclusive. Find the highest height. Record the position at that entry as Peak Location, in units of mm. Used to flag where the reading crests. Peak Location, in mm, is 558.0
